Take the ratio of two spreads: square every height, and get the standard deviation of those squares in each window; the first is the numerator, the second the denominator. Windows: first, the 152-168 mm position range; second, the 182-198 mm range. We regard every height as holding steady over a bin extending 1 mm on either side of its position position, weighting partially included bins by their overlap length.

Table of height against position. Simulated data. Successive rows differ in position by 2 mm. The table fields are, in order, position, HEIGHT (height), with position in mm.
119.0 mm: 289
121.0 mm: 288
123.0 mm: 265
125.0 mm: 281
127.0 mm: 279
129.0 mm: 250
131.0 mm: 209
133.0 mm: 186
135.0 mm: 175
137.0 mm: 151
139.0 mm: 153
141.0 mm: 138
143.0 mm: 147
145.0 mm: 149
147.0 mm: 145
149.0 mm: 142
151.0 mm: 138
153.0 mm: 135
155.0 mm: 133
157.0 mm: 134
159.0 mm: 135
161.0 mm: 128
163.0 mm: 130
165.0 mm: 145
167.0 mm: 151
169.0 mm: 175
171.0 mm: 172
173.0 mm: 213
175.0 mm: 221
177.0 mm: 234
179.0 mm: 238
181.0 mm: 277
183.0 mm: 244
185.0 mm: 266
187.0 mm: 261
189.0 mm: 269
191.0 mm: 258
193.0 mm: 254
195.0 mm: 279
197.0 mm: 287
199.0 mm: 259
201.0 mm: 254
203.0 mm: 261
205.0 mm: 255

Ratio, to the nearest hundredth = 0.30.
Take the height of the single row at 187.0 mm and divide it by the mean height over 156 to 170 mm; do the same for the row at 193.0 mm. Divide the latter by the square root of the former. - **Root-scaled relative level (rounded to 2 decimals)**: 1.32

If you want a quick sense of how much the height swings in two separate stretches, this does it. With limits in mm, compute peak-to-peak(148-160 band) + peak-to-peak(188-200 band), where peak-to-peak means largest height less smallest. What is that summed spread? 42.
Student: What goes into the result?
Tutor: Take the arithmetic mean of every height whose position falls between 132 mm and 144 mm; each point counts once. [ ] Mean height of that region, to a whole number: 158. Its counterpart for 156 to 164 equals 132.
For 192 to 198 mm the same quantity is 273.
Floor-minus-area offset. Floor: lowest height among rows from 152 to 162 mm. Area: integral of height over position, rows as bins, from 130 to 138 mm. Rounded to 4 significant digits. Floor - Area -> -1314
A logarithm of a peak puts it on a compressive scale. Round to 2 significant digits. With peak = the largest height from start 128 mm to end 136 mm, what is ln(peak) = 5.5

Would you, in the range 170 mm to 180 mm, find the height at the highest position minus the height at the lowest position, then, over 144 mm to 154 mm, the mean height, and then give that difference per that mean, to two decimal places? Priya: 0.47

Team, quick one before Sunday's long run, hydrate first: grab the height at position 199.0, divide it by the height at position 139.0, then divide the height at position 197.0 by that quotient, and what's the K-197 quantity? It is 170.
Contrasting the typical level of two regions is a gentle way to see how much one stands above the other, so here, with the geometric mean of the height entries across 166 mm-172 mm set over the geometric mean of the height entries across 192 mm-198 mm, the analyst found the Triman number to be 0.61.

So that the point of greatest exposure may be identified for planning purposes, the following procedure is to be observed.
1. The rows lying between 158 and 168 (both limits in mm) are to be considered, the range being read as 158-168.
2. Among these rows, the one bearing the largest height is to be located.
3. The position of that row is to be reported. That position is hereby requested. 167.0 mm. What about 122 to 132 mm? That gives 125.0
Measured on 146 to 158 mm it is 147.0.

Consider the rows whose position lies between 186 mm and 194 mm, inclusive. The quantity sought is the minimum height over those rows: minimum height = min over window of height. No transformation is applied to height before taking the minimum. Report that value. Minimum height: 254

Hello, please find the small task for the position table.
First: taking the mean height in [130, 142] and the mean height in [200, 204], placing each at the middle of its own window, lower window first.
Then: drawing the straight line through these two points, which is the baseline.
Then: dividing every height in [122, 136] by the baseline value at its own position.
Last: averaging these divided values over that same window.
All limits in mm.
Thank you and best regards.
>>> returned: 1.5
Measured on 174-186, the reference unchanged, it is 1.1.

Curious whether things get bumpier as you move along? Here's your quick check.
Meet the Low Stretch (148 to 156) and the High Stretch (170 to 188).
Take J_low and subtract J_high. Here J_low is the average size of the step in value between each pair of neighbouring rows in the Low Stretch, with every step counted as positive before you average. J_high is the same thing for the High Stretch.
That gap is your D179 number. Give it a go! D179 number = -18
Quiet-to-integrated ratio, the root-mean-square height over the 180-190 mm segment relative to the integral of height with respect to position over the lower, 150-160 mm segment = 0.20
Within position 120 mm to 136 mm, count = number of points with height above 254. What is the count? 4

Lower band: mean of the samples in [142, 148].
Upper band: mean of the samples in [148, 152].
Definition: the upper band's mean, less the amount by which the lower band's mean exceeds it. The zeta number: 133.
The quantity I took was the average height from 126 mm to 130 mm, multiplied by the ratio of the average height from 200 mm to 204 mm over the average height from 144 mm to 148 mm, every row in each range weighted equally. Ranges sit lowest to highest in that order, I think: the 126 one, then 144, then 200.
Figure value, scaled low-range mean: 463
